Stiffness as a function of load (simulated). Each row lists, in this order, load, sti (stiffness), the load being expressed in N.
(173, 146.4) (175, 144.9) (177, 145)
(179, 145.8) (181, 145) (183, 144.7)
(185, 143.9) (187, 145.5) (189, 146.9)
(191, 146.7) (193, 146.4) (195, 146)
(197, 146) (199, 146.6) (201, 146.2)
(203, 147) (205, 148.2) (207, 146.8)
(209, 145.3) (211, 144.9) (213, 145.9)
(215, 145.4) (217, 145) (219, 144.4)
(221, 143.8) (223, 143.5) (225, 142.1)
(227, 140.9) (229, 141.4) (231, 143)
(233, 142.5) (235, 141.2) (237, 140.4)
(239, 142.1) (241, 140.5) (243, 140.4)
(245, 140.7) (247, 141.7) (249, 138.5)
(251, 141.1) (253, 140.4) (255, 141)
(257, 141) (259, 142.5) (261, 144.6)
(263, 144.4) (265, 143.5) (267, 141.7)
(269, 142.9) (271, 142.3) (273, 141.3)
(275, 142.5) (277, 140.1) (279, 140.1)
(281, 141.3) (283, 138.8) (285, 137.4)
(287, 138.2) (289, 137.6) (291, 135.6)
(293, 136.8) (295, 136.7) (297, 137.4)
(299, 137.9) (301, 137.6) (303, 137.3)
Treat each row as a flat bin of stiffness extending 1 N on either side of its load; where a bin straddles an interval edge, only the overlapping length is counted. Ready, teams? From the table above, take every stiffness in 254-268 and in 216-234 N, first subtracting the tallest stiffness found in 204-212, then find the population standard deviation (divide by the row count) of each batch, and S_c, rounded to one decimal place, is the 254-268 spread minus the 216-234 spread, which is 0.1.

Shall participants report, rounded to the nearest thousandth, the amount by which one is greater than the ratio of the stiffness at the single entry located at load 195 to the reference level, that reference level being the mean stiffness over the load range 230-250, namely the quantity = -0.035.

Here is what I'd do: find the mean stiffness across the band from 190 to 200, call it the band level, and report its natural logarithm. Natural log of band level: 4.99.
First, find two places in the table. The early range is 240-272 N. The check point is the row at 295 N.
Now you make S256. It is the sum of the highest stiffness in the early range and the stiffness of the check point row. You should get 281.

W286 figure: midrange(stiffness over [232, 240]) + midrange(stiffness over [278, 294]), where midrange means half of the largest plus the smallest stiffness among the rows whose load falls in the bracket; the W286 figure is 280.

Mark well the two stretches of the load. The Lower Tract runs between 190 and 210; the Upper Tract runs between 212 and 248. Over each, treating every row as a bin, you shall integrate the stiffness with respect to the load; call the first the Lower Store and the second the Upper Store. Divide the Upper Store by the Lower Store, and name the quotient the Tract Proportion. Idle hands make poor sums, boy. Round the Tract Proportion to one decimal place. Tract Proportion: 1.8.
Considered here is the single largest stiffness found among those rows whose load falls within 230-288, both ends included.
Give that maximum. 144.6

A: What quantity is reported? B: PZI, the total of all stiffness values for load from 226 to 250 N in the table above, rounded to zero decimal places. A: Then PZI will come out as 1693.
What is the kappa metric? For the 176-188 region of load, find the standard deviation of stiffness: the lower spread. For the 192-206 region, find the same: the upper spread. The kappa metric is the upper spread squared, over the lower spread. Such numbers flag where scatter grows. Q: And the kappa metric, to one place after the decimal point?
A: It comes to 0.9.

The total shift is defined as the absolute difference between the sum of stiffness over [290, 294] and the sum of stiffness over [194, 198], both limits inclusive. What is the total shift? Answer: 20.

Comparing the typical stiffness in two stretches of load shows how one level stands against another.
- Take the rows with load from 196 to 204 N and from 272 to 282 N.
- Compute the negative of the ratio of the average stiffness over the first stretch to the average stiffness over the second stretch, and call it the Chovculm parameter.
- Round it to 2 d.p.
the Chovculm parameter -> -1.04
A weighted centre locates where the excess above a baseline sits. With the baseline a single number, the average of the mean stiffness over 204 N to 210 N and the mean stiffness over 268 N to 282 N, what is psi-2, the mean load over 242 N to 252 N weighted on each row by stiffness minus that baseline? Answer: 247.1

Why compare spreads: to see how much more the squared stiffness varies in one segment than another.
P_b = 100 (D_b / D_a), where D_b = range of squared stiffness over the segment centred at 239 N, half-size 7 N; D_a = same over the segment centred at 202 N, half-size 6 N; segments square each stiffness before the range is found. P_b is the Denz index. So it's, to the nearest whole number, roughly 92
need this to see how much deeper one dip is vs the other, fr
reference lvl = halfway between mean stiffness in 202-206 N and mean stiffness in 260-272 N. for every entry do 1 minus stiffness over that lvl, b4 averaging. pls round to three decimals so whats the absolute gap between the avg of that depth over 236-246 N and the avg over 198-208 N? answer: 0.042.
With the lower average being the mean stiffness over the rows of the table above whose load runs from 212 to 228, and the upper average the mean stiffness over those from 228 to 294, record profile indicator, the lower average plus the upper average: 285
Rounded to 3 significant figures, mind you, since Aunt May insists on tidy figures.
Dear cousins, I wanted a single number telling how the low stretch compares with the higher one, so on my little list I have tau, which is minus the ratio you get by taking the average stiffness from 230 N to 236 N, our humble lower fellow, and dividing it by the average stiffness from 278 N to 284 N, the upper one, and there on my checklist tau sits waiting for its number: -1.02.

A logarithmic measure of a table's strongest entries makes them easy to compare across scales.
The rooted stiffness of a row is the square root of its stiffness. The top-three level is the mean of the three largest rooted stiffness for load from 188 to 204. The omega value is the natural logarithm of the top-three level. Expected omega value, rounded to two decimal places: 2.49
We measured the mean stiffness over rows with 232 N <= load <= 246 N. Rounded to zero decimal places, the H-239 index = 141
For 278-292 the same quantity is 138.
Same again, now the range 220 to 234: 142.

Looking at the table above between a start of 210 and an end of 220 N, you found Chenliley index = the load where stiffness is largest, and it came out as 213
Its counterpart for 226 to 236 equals 231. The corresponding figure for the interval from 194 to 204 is 203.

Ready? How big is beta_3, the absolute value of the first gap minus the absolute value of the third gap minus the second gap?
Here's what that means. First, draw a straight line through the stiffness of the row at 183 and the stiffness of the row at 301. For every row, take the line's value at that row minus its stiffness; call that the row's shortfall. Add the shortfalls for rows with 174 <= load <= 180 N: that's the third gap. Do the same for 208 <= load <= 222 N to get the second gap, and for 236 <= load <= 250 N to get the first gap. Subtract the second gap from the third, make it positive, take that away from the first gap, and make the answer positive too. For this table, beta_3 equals 11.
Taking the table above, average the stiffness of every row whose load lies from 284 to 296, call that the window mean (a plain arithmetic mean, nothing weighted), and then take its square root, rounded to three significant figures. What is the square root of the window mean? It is 11.7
